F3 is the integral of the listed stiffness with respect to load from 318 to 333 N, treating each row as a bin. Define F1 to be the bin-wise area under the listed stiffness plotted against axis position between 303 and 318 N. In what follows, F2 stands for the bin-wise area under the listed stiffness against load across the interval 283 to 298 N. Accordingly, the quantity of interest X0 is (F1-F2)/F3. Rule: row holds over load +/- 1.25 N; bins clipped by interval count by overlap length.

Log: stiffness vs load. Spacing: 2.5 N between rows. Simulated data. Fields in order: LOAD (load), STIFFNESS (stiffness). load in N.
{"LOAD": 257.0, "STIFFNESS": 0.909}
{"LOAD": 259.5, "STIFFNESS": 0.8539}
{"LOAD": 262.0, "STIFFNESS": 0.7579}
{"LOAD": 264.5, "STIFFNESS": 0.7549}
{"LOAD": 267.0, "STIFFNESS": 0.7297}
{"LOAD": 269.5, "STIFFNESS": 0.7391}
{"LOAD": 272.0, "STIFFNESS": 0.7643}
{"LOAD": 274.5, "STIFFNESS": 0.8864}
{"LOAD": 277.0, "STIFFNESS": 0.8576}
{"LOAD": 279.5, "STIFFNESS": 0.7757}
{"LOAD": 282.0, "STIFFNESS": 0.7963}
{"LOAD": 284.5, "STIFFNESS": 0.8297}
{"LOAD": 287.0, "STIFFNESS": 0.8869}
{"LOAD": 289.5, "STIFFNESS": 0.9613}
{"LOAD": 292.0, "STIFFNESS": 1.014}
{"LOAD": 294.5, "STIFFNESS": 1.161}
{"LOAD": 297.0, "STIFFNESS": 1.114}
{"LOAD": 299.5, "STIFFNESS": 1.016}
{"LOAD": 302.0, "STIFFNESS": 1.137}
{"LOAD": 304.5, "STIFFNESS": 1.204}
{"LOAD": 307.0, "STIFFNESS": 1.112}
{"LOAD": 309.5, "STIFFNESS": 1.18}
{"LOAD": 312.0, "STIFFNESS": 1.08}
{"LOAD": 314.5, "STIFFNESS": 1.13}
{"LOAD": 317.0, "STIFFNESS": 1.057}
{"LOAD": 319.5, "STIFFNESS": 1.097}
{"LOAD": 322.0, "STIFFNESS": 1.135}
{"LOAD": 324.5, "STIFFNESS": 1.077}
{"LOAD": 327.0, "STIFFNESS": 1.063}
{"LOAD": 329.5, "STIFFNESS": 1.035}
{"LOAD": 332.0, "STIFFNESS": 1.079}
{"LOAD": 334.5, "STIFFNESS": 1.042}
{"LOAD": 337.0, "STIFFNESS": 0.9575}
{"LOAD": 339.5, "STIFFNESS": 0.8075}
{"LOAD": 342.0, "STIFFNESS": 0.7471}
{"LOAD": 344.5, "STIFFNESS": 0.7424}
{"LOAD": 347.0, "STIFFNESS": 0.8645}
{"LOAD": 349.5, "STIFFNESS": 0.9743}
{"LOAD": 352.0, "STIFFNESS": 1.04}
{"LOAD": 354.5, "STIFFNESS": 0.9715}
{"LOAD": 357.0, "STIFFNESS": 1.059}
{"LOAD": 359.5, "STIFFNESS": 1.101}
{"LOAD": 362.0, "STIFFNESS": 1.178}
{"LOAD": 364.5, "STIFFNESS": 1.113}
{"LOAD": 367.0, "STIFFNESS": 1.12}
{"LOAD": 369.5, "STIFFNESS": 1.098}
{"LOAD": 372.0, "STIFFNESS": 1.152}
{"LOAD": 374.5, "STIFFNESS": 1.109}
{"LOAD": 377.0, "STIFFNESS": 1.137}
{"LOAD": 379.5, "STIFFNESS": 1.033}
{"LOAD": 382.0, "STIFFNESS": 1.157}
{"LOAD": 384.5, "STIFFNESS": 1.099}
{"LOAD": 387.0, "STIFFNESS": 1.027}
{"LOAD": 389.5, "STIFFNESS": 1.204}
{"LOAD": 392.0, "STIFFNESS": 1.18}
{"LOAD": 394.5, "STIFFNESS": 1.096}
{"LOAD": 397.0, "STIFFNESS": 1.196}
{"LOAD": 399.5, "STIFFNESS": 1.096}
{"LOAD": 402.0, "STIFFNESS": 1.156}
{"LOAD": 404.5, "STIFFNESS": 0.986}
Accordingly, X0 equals 0.13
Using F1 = 16.9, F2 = 14.8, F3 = 16.2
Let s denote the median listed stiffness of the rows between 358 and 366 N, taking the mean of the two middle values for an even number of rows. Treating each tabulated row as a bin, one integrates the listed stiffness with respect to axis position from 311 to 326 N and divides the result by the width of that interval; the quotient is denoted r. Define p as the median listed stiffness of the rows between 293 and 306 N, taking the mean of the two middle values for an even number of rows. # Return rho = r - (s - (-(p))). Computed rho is -1.15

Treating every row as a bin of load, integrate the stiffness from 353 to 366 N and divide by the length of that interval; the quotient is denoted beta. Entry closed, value 1.08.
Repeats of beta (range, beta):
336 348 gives 0.82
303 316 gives 1.14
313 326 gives 1.10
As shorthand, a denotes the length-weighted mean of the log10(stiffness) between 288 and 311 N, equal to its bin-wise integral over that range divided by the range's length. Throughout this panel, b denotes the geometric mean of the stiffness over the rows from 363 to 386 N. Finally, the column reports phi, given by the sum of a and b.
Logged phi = 1.15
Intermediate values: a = 0.039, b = 1.11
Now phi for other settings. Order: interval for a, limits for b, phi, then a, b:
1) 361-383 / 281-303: 1.03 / 0.049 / 0.98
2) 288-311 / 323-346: 0.98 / 0.039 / 0.94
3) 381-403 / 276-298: 0.98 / 0.054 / 0.92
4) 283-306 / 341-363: 0.96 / 0.011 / 0.95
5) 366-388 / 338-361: 0.96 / 0.043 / 0.91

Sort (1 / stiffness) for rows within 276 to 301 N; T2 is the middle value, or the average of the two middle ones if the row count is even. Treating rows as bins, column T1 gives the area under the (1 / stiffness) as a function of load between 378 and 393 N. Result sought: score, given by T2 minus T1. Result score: -12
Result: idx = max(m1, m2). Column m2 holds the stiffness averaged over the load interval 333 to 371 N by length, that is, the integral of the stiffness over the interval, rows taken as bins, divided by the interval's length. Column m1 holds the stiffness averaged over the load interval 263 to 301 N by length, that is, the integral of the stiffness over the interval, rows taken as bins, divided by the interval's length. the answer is 0.99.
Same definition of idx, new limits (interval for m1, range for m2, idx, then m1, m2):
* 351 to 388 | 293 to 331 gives 1.11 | 1.09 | 1.11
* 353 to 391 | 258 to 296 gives 1.10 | 1.10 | 0.85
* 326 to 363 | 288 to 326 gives 1.10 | 0.98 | 1.10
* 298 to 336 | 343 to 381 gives 1.10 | 1.10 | 1.04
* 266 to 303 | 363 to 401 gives 1.12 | 0.91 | 1.12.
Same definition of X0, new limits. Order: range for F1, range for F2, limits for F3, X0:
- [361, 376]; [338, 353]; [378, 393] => 0.24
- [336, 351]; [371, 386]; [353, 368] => -0.24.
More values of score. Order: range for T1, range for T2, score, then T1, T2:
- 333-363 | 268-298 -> -31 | 32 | 1.15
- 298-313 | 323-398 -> -12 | 13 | 0.93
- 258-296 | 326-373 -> -44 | 45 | 0.96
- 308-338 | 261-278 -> -27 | 28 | 1.32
